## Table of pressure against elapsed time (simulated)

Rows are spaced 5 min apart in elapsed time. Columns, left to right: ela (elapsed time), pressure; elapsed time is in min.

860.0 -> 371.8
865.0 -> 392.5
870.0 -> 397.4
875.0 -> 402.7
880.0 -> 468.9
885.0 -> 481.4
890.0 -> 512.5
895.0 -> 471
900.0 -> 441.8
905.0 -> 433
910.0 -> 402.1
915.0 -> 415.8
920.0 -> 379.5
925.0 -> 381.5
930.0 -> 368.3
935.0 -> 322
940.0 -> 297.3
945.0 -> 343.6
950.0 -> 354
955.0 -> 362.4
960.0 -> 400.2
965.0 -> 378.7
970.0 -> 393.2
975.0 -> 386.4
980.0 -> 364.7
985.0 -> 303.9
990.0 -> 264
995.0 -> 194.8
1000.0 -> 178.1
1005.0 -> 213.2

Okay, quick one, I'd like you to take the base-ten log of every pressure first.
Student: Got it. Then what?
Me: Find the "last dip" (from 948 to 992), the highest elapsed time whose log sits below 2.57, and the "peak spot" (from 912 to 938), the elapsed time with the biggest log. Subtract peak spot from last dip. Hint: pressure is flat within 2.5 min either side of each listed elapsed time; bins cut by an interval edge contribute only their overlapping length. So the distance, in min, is 75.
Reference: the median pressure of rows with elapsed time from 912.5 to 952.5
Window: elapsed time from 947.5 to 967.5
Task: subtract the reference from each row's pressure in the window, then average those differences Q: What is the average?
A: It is 13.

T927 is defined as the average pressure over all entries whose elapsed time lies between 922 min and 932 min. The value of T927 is 375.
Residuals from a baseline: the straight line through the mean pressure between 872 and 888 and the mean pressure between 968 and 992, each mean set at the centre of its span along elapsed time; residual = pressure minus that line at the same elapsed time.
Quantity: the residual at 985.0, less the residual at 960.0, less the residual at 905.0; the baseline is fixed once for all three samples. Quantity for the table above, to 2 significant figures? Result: -78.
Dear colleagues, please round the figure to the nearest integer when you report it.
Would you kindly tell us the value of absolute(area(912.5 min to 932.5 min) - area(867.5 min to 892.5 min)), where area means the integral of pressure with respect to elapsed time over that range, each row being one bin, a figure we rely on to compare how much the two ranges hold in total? 3589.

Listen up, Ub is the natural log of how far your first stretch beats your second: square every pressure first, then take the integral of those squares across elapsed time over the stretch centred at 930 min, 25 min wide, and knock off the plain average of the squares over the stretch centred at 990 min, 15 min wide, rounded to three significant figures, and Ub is 14.9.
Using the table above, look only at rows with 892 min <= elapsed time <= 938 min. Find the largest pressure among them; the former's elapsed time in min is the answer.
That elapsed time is 895.0 min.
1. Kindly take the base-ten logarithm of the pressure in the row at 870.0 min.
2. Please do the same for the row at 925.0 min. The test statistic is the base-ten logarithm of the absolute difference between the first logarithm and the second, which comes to -1.8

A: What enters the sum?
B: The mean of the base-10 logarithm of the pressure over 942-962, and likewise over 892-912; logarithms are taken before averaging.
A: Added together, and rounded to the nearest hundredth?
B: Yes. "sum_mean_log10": 5.20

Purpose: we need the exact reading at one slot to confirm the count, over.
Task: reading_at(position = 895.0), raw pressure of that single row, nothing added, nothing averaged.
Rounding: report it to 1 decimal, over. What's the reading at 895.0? 471.0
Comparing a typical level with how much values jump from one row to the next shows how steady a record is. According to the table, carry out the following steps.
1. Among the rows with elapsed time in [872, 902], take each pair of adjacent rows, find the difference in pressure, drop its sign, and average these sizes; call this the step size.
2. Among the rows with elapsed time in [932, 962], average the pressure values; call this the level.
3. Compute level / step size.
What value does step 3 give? 10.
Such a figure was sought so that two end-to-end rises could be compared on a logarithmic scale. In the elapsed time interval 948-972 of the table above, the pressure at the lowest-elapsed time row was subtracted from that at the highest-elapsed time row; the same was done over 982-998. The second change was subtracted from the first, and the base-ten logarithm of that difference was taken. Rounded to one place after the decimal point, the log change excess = 2.2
